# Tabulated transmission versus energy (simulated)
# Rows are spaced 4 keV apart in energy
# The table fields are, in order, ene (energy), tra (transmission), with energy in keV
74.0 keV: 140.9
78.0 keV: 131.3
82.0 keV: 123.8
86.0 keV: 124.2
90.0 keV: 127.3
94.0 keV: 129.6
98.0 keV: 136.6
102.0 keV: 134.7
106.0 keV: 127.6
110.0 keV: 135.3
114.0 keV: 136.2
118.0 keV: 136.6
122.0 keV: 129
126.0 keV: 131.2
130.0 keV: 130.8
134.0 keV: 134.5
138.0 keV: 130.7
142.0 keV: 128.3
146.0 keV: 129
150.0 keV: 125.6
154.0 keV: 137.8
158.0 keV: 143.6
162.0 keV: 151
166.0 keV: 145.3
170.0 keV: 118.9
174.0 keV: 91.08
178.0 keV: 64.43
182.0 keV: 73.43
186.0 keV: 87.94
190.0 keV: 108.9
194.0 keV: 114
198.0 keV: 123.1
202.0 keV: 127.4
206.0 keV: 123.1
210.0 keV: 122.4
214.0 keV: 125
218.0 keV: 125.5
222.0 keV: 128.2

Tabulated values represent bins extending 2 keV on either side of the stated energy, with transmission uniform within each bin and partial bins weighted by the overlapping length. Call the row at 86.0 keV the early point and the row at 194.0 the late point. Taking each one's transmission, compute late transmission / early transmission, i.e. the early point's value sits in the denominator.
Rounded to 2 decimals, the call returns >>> 0.92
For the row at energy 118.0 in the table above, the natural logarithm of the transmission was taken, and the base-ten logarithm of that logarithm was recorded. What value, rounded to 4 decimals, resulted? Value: 0.6917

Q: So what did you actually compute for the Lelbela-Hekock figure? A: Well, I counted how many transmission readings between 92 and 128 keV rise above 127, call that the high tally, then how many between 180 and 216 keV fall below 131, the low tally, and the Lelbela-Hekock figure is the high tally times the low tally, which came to 81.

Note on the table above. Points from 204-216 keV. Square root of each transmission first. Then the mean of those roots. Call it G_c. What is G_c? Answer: 11.1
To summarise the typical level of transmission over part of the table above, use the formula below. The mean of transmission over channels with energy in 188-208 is 119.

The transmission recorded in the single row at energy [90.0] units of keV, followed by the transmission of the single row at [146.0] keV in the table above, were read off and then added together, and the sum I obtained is 256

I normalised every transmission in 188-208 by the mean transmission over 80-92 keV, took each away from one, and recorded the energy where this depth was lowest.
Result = 202.0 keV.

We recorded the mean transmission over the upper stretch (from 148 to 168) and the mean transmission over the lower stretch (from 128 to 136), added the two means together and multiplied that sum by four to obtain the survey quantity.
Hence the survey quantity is 1093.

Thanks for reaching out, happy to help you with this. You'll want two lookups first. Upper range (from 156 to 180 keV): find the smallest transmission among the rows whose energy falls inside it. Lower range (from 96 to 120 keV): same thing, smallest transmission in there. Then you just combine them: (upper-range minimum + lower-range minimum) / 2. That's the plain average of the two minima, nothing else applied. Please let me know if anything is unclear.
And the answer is 96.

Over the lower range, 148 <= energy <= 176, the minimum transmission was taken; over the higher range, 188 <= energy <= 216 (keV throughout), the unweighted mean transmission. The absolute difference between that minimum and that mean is 29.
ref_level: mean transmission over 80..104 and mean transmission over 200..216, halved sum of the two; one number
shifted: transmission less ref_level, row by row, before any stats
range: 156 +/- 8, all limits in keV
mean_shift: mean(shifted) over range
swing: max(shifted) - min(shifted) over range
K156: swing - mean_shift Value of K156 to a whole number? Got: 13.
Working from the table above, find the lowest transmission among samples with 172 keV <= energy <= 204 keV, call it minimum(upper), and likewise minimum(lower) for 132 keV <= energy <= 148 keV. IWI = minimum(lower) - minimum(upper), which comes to 64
